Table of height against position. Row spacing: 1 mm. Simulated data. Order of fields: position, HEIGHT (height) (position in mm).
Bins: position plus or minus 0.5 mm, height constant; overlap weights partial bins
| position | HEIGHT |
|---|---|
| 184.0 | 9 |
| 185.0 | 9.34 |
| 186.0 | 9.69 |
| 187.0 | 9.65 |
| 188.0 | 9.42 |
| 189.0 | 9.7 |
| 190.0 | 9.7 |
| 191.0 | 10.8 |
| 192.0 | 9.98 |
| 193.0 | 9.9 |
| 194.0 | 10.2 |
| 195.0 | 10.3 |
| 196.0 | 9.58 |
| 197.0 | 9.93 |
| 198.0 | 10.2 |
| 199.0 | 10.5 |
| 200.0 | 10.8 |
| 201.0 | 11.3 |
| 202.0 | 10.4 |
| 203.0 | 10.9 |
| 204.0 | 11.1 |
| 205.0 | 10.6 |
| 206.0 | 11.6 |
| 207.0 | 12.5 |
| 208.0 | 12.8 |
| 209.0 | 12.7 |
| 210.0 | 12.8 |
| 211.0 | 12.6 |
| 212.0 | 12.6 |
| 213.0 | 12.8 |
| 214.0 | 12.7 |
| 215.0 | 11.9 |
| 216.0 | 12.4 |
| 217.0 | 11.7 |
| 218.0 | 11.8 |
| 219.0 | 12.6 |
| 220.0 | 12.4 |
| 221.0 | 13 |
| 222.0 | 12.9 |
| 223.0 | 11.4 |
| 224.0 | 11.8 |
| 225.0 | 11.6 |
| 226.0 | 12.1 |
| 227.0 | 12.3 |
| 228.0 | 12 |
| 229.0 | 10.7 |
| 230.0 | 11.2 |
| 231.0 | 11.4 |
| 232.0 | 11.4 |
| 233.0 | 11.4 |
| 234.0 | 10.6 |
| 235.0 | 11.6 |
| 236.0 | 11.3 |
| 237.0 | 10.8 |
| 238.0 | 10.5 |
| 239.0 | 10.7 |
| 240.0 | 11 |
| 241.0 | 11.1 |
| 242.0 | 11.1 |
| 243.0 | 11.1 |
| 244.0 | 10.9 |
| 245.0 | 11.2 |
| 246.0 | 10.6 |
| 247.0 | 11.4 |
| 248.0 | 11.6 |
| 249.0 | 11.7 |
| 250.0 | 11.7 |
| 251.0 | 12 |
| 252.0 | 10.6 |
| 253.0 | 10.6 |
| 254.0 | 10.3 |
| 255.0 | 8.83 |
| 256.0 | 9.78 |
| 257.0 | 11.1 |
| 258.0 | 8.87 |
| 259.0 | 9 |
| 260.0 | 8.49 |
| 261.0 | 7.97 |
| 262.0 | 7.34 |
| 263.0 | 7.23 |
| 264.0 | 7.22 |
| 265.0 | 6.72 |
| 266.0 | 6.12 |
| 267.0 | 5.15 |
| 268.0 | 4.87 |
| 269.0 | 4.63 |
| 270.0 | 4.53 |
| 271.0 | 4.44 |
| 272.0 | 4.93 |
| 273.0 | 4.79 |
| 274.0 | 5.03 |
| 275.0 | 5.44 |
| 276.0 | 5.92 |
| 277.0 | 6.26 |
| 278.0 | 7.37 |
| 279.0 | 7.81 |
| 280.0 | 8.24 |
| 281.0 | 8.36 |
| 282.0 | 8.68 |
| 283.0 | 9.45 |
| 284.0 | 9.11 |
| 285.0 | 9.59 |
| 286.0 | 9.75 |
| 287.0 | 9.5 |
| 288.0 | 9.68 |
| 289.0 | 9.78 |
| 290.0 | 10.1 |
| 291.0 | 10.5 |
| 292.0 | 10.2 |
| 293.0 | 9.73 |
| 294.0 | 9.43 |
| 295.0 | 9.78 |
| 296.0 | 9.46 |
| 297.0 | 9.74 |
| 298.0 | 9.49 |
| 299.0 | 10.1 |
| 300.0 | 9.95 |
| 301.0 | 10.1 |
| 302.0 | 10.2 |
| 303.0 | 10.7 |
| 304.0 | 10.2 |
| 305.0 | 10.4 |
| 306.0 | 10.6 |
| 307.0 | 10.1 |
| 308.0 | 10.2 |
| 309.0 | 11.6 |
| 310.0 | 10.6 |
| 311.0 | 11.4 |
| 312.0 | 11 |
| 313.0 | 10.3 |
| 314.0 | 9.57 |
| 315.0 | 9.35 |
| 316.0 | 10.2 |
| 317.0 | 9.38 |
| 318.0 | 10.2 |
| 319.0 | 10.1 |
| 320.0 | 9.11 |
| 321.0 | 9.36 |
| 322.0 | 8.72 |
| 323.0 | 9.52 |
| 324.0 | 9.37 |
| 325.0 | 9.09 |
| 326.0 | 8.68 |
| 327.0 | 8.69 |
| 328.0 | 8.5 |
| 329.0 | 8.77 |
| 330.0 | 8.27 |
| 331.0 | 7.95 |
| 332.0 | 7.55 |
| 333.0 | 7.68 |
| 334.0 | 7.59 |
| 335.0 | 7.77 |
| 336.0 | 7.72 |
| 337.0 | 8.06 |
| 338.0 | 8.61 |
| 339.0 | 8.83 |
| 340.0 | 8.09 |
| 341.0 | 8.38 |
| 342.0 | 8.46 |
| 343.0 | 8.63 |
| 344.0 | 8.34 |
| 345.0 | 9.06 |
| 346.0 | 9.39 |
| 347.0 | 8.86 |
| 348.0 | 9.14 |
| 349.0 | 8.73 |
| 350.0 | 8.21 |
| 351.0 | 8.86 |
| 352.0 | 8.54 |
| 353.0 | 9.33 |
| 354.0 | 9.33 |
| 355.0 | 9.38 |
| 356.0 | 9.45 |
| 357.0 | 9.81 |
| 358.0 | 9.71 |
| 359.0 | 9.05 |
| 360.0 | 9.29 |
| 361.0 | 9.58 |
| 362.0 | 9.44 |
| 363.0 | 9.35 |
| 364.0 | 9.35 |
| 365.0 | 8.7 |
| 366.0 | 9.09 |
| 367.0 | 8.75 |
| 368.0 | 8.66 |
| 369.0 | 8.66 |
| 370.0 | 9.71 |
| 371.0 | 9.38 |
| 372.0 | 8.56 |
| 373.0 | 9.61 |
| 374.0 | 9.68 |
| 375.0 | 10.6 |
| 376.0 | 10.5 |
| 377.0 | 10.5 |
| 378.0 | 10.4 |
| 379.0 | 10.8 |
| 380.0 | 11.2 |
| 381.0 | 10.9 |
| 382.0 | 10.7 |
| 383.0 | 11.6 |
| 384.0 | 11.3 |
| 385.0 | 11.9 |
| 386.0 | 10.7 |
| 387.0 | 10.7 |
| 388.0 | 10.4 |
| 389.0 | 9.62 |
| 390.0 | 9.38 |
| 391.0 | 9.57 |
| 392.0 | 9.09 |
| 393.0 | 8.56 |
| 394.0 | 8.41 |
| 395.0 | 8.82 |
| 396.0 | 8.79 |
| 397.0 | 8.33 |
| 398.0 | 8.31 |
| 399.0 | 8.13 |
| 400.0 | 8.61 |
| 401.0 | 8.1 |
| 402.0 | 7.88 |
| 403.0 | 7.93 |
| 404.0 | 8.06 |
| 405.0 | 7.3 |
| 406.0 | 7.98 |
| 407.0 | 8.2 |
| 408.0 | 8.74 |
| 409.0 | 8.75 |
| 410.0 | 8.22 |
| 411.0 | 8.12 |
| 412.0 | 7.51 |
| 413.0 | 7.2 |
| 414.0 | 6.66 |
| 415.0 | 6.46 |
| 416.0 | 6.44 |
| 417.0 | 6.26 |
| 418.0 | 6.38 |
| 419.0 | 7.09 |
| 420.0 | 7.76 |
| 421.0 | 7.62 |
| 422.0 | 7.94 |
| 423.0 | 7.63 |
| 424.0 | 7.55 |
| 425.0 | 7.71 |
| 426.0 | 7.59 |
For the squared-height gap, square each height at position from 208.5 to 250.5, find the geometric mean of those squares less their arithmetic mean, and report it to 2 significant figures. -1.0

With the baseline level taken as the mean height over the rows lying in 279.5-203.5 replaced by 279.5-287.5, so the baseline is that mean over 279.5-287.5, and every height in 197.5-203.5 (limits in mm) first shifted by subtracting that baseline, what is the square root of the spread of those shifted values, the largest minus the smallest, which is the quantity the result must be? 1.05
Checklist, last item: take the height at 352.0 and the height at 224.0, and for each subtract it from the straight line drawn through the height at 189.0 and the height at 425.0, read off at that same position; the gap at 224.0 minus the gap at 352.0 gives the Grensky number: -2.2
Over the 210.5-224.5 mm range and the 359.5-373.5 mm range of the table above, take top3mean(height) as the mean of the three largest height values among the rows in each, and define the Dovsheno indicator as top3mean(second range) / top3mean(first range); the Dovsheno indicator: 0.75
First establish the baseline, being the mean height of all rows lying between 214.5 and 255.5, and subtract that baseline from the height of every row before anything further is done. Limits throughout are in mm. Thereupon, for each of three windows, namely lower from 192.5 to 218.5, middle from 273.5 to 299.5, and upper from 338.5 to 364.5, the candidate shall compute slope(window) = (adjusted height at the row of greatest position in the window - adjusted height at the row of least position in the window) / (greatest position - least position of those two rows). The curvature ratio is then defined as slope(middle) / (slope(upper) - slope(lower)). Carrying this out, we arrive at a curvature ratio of -3.7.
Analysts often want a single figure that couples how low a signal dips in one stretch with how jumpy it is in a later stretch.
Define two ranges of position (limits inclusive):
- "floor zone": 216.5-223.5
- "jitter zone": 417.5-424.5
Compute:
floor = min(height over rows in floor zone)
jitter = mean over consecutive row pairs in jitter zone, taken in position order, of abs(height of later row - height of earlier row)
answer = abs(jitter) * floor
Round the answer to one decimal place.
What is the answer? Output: 4.2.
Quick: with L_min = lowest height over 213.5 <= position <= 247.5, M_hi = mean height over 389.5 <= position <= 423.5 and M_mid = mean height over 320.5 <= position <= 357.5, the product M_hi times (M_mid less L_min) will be -15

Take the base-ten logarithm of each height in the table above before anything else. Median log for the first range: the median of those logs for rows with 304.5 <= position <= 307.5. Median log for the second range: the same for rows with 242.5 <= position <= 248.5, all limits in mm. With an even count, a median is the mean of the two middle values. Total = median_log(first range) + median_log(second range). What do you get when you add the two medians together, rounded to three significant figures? 2.06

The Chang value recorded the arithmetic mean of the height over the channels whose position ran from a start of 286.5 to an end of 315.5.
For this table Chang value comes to 10.1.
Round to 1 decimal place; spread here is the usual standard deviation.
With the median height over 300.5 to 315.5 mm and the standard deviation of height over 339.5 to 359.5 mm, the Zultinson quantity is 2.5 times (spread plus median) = 27.0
